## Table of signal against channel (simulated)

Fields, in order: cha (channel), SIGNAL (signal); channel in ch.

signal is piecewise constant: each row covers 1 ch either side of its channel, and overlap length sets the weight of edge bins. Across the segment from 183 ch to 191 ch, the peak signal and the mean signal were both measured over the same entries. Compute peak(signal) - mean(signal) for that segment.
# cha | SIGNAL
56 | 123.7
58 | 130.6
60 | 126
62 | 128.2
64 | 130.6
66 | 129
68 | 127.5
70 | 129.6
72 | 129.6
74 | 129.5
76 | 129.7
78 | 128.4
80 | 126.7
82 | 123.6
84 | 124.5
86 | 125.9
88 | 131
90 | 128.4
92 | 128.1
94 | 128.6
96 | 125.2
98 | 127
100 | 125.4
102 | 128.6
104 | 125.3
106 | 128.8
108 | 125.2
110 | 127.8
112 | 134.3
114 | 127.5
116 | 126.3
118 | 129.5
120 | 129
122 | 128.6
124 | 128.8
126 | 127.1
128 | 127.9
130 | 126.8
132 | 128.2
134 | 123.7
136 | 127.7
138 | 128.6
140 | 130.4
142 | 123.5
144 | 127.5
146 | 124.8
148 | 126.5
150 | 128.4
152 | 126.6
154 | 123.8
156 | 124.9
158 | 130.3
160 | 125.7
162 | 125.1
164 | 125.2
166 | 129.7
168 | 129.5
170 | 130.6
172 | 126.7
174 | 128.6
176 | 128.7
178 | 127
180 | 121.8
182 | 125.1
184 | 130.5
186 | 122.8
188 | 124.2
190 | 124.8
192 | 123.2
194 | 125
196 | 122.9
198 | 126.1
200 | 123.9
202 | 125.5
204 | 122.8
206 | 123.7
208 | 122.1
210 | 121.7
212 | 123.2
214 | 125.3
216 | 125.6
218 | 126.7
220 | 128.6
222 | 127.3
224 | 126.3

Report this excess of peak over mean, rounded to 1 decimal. 4.9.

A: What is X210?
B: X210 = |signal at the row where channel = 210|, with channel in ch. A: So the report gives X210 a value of 122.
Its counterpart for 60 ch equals 126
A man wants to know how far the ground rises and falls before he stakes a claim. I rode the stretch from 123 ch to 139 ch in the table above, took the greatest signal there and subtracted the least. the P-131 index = 5.1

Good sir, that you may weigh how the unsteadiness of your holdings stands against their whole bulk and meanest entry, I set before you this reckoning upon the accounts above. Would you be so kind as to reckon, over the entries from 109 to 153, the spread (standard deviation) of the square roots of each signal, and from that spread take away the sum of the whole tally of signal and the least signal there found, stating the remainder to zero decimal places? -2933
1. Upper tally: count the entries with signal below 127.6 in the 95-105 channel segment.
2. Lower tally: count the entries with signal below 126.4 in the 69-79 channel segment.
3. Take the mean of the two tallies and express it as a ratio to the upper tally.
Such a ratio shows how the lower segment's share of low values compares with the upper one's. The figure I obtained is 0.50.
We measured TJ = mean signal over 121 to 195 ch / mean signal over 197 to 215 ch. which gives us 1.02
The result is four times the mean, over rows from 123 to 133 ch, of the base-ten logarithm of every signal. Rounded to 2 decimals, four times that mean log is 8.43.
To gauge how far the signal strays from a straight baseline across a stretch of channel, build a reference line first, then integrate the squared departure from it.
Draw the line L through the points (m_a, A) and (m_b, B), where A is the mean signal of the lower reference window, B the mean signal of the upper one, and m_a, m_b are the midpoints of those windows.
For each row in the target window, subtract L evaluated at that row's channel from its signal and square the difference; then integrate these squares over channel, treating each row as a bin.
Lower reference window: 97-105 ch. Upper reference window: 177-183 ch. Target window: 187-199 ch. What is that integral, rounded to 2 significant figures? 15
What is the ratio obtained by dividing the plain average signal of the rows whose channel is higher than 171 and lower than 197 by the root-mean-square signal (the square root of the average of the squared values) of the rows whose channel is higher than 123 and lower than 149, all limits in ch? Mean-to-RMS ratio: 0.988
